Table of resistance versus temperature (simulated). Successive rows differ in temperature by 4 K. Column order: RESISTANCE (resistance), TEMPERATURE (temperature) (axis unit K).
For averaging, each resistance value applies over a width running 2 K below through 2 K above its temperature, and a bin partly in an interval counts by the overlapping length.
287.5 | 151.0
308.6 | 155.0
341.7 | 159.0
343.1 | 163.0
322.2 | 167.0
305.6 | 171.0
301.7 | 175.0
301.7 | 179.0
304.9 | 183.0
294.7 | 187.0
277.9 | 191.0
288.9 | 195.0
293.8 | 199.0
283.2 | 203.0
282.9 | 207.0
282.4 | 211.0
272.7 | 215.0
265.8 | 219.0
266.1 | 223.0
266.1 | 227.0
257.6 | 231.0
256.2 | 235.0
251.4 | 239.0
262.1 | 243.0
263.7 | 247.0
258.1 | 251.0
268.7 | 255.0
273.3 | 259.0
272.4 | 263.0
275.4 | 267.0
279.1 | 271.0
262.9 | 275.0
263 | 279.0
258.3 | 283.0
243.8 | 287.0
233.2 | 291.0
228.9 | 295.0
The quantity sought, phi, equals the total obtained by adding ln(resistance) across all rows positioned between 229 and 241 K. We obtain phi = 16.6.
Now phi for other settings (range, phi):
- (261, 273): 16.9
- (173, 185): 17.1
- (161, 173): 17.3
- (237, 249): 16.7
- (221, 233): 16.7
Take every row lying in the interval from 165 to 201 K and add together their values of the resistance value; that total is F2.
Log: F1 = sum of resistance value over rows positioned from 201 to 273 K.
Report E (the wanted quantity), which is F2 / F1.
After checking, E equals 0.6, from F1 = 4837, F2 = 2691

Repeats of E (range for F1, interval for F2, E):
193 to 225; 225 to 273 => 1.4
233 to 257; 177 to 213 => 1.7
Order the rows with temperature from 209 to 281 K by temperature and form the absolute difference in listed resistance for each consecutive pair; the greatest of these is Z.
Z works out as 16.2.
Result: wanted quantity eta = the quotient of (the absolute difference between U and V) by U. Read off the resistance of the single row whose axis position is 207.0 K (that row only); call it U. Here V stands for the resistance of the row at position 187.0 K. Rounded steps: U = 282.9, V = 294.7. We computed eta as 0.04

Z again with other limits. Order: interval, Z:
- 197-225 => 10.6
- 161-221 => 20.9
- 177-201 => 16.8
